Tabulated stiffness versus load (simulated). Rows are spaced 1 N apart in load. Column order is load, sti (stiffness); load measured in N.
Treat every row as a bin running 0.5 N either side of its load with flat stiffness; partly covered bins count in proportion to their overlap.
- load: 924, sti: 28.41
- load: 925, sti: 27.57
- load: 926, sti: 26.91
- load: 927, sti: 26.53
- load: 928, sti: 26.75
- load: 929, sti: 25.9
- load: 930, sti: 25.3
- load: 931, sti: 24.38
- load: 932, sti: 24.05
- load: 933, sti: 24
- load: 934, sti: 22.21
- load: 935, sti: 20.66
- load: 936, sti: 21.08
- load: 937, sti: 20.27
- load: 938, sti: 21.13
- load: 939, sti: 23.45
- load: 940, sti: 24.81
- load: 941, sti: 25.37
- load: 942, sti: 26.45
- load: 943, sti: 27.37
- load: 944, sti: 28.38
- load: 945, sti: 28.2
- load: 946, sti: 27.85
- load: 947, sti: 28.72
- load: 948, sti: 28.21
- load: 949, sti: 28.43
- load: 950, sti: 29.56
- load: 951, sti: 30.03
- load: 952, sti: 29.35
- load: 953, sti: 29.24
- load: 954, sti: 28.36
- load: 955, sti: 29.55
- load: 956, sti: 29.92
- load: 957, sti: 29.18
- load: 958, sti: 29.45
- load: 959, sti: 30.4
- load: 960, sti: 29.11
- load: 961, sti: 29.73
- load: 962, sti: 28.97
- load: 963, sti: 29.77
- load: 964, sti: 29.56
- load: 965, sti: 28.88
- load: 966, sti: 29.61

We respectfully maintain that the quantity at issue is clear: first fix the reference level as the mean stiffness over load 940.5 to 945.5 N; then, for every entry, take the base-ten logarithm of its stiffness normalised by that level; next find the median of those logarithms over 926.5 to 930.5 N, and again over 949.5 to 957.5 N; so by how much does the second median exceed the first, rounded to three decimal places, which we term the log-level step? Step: 0.051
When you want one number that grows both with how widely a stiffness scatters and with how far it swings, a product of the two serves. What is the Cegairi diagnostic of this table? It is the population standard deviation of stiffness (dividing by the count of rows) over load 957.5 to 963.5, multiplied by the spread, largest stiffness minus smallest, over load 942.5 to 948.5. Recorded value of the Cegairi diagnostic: 0.64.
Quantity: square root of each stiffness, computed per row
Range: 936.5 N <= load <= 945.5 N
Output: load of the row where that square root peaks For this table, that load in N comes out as 944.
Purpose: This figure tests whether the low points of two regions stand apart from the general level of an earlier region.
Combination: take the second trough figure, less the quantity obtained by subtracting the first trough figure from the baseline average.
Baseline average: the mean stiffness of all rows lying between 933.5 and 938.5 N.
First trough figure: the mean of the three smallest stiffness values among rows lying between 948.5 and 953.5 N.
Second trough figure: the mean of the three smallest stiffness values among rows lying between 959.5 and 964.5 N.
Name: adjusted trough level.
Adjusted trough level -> 37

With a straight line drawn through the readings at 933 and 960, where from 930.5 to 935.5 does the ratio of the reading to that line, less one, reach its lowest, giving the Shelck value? 935 N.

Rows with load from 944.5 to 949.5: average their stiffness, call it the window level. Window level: 28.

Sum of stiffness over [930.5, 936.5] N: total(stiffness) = 136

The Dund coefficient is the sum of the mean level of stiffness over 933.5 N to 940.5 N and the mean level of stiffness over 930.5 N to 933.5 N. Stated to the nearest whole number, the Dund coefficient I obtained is 46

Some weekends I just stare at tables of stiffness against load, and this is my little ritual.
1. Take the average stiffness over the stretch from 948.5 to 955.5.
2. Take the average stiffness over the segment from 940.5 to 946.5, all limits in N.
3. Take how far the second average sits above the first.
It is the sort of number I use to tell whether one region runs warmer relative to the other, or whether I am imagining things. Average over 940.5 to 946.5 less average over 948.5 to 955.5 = -1.9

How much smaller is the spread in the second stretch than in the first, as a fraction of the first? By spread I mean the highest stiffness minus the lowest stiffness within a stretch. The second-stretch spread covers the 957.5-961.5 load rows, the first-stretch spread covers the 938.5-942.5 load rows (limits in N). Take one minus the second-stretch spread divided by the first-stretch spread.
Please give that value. 0.57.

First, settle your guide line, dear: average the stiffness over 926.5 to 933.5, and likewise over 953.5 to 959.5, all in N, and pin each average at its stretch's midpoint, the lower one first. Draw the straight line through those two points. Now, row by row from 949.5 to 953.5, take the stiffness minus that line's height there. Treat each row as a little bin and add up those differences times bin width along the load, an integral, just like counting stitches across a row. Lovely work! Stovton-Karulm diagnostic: 3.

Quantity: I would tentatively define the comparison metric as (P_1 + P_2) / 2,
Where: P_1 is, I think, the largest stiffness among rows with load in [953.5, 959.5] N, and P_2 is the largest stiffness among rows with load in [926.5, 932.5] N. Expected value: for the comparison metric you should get 28.6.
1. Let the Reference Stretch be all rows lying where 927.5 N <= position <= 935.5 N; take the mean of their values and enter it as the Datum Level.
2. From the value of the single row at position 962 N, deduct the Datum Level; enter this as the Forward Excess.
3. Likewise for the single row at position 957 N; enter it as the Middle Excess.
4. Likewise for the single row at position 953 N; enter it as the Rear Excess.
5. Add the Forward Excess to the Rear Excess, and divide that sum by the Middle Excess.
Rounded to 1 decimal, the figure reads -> 2.0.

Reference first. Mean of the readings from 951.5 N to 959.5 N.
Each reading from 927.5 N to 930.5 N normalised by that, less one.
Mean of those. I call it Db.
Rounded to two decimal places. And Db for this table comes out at -0.12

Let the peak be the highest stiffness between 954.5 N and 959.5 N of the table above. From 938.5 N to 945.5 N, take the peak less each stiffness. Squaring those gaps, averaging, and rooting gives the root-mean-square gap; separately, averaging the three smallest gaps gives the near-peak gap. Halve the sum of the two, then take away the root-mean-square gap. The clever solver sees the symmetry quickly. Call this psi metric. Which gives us -1.0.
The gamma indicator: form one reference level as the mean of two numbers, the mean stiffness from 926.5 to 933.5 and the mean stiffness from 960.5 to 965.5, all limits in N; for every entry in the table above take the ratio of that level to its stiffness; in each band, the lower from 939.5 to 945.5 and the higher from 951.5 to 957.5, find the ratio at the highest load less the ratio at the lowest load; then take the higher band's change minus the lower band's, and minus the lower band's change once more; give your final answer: 0.3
